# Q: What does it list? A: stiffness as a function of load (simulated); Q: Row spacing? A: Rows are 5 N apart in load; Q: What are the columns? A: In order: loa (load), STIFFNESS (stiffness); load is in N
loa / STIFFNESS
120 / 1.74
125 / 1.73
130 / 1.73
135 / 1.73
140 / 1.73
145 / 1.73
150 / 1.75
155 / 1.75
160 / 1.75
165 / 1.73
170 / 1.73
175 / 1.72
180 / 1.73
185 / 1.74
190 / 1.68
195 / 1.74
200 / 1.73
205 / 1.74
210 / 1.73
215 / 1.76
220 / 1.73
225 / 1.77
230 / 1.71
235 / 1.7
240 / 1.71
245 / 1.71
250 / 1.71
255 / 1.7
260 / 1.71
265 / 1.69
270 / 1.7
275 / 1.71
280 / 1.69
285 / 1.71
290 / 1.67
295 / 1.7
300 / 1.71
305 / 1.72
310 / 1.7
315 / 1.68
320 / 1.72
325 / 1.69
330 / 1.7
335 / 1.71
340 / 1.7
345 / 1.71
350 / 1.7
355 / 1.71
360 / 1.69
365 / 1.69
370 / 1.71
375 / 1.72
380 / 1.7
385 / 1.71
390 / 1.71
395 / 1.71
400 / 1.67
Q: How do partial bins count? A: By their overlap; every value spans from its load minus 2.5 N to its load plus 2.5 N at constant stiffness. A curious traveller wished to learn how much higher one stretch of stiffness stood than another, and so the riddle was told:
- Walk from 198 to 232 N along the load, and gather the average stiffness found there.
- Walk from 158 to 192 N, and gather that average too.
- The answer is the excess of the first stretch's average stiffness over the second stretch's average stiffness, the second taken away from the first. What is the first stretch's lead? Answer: 0.013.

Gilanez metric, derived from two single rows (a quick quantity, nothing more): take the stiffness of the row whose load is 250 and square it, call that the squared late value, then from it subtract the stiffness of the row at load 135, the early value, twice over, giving -0.54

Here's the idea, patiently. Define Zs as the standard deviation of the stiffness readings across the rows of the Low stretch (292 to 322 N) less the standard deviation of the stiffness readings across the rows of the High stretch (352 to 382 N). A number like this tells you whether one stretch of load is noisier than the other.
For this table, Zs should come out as 0.003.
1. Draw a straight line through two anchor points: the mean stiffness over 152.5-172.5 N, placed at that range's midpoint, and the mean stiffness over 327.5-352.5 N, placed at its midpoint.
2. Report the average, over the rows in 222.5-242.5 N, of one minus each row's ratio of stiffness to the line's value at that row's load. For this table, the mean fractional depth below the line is 0.0019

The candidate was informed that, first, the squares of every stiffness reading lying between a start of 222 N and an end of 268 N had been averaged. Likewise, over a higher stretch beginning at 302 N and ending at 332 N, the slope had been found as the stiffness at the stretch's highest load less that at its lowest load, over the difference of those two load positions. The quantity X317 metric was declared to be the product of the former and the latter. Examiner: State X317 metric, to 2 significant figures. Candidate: -0.0023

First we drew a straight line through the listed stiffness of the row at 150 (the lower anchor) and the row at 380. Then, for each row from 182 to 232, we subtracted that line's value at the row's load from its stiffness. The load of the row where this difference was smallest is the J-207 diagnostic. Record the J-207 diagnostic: 190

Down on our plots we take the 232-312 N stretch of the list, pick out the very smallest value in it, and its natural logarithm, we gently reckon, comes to 0.513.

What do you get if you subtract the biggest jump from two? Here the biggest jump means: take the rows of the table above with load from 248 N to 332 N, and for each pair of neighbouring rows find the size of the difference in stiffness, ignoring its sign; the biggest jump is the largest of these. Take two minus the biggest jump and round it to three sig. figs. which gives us 1.96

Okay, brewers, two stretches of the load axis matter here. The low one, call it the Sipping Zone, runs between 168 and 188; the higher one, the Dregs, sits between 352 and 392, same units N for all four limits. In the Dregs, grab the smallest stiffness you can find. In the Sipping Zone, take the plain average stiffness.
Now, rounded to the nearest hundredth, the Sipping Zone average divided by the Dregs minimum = 1.02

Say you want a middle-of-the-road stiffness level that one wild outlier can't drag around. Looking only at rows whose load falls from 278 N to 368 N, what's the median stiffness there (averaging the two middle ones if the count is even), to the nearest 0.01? 1.70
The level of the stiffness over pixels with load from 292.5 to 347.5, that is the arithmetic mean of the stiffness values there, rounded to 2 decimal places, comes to 1.70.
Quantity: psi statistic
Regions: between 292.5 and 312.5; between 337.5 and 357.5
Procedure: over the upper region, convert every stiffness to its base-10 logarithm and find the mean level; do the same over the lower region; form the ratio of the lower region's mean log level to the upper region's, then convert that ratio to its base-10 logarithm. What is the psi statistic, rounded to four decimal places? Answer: 0.0012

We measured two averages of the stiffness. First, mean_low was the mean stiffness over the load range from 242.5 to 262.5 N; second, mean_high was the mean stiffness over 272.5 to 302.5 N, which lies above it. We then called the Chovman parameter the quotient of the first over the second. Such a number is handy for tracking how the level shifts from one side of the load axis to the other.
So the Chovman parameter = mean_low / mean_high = 1.01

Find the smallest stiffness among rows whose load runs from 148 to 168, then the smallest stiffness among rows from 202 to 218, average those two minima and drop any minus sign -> 1.73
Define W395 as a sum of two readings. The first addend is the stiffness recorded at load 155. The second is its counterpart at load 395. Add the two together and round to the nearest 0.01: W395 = 3.46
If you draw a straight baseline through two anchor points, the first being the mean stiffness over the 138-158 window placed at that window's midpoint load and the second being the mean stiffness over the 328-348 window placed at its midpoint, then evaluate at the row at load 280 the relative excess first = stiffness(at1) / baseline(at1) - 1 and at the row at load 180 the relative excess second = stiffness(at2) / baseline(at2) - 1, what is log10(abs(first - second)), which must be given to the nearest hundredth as -1.90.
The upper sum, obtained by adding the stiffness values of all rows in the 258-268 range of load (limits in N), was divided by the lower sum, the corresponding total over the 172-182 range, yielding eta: 0.99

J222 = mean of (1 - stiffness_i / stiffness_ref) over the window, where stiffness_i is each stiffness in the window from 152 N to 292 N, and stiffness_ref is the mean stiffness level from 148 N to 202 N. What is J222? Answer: 0.007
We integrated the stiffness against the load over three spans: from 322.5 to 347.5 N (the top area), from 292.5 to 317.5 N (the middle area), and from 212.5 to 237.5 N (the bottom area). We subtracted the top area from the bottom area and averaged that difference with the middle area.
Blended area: 21.7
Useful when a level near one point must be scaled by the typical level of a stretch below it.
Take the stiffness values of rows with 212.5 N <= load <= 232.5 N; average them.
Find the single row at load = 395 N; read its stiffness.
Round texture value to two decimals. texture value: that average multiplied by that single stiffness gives 2.98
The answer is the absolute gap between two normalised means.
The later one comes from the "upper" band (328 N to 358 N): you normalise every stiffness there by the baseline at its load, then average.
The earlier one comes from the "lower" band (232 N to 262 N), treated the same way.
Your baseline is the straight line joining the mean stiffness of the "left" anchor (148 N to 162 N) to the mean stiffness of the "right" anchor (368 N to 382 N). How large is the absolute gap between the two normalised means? 0.0089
